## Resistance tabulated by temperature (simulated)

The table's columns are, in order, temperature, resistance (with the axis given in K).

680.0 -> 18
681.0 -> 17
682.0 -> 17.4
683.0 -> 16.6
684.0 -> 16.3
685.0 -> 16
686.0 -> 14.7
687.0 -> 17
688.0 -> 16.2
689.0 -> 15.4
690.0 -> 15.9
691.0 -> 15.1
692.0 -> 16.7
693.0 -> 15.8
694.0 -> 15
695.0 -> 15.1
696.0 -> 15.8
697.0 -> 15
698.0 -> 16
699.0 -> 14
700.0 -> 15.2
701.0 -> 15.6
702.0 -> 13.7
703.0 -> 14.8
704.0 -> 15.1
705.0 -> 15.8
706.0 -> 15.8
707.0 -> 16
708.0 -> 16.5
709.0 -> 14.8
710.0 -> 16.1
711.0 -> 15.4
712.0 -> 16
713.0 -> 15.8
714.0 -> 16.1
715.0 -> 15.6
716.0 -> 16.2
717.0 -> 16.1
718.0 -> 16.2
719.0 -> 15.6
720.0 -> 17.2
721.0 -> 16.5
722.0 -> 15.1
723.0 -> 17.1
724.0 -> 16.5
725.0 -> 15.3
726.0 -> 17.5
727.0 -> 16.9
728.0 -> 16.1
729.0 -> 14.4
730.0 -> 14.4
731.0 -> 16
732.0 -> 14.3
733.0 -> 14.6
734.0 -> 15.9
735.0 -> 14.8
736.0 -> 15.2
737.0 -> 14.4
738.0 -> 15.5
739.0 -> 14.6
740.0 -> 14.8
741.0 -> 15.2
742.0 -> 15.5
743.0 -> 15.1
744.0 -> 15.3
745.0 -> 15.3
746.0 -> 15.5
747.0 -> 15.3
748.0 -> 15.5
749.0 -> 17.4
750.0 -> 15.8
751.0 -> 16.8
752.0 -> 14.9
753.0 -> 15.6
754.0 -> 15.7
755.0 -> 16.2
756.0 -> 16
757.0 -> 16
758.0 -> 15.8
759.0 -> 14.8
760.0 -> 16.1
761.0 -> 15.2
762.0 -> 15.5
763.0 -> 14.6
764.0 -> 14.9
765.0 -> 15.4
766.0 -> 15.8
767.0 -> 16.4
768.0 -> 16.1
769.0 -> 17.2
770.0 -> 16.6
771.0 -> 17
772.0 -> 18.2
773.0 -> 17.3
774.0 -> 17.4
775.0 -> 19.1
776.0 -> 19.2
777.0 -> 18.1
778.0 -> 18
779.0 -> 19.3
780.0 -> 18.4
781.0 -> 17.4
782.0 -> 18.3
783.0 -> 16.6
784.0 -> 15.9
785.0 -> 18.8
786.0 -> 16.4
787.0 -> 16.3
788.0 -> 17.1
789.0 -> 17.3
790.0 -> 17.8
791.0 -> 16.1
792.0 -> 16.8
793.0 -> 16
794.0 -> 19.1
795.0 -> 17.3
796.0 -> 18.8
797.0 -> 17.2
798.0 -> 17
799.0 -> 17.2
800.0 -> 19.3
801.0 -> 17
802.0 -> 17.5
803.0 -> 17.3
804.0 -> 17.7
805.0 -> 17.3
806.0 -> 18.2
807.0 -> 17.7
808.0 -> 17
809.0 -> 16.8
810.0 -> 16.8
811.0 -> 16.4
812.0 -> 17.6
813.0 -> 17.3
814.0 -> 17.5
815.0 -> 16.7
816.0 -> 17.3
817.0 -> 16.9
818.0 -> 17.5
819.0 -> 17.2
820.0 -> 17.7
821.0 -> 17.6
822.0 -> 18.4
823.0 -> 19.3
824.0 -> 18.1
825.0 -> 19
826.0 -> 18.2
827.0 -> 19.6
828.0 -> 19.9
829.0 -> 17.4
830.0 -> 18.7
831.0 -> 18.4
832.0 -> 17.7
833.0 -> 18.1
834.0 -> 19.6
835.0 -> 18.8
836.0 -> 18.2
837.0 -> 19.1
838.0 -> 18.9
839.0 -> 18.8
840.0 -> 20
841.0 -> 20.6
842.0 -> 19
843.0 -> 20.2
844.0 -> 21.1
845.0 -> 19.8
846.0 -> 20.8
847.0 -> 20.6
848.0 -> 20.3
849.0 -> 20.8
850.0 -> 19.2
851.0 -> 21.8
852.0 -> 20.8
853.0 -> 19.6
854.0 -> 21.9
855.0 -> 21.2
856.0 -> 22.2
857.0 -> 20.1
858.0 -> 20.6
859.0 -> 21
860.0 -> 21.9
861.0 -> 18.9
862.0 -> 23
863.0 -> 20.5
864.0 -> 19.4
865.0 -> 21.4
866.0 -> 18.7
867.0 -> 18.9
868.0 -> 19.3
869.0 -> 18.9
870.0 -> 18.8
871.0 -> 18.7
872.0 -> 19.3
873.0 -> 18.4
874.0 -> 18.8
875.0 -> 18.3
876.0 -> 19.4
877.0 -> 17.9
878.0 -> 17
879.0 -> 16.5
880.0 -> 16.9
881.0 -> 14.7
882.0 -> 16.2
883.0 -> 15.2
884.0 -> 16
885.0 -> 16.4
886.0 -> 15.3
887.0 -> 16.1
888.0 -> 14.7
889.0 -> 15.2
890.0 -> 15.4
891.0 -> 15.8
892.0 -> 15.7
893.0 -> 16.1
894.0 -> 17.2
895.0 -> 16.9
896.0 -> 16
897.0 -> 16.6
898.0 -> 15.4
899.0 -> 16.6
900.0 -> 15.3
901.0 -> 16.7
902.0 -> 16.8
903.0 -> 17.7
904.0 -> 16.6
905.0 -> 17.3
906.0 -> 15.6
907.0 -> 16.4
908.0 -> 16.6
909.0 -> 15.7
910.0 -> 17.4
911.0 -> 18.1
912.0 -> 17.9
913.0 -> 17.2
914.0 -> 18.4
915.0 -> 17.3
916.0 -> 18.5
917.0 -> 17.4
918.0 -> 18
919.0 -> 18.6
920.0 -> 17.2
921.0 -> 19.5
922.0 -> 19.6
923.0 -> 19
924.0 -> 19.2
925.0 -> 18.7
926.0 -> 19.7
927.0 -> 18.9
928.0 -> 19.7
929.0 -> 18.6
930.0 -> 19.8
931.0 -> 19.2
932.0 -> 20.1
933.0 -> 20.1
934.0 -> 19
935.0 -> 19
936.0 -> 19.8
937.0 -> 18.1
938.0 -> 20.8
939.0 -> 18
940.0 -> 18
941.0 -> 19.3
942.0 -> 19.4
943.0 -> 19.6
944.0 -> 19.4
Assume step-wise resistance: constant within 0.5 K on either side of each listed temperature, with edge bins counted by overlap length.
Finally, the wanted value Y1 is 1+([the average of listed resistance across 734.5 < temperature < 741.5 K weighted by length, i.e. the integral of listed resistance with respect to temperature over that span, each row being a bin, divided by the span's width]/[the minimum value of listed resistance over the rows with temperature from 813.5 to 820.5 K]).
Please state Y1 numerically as 1.894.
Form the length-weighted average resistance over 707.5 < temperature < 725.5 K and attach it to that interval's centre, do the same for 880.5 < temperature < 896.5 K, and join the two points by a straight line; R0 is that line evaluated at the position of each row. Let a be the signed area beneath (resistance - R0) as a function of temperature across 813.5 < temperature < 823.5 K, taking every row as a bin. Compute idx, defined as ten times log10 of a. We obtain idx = 12.4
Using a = 17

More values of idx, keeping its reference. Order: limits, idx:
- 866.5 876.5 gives 14.8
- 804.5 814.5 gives 11.3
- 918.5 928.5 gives 15.1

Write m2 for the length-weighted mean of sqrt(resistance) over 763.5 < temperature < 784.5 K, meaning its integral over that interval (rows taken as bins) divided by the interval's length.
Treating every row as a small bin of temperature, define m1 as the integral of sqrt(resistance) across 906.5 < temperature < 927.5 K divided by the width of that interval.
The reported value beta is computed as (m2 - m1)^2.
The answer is 0.01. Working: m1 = 4.25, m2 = 4.2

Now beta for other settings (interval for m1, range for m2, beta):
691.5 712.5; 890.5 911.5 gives 0.02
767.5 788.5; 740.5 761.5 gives 0.05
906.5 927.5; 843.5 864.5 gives 0.09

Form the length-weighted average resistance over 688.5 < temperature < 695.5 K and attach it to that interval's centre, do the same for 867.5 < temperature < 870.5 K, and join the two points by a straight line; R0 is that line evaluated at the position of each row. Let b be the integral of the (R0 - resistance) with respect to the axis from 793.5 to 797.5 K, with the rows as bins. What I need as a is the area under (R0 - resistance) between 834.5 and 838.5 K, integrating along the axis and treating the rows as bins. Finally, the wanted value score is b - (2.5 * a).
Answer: 2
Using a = -2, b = -2.1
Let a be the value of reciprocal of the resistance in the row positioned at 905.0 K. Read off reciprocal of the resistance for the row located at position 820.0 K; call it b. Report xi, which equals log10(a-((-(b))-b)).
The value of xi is -0.768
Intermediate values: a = 0.058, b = 0.0565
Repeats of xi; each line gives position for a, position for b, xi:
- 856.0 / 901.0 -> -0.783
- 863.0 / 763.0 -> -0.731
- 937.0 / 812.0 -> -0.772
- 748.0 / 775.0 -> -0.772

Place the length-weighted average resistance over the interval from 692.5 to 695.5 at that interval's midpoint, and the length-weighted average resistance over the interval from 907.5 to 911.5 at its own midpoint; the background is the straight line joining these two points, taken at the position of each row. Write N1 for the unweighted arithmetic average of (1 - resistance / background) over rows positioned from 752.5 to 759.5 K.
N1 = 0.00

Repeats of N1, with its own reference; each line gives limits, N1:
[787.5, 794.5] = -0.07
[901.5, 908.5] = 0.01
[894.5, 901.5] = 0.04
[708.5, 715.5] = -0.02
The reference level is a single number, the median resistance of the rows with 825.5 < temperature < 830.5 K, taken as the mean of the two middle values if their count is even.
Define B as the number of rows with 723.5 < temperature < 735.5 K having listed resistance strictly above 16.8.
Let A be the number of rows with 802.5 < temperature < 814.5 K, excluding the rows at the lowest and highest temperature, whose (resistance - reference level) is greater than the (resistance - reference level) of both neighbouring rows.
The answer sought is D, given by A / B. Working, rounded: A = 3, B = 2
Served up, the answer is 1.5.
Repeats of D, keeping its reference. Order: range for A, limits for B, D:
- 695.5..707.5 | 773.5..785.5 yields 0.2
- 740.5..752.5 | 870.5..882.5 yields 0.4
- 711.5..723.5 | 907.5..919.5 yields 0.4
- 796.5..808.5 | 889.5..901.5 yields 2.0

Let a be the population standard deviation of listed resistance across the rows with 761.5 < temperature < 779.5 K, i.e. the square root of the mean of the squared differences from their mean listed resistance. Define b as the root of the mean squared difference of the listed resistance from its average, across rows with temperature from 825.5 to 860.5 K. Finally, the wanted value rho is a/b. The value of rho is 1.1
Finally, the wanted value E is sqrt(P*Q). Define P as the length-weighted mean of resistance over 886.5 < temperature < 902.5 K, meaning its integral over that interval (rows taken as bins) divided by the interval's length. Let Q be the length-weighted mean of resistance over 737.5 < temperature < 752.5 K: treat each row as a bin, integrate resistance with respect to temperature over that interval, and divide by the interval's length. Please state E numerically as 15.8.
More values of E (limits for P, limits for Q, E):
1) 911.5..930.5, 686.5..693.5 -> 17.3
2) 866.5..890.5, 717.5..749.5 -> 16.4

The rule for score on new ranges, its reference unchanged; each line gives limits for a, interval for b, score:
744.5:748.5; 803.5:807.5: -12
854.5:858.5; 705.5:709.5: 23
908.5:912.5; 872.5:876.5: -24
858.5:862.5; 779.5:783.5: 22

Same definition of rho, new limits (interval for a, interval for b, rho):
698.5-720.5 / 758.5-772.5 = 0.8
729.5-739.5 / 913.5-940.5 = 0.7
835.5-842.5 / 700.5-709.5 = 0.9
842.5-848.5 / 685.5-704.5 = 0.5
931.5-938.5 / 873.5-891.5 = 0.6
